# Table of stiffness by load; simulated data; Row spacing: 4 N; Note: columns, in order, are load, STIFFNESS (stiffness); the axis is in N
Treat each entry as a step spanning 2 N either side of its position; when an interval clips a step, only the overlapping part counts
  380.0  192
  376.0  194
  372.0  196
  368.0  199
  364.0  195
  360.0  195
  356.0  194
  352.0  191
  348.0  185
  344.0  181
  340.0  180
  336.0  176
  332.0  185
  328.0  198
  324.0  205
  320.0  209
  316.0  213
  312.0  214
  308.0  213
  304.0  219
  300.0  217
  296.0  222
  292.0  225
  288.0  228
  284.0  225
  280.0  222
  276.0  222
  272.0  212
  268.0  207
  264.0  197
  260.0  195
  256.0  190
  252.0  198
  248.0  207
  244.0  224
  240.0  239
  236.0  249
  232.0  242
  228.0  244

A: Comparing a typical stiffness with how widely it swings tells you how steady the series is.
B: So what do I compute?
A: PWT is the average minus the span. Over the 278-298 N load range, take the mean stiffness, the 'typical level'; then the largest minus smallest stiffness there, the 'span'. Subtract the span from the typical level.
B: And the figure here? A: 218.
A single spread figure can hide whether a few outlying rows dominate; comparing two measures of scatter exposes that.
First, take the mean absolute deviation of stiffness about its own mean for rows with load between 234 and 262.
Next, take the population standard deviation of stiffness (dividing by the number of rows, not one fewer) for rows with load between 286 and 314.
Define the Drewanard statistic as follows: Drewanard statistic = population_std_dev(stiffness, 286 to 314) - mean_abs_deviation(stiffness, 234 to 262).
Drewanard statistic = -14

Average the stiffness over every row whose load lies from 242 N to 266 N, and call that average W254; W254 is 202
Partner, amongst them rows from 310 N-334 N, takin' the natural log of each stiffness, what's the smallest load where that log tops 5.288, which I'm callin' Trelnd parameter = 312.0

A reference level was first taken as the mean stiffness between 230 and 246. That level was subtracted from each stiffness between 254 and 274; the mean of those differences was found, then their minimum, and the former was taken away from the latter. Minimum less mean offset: -10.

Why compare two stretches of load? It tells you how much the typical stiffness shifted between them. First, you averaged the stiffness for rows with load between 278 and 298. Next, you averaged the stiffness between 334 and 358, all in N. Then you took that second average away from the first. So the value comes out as 40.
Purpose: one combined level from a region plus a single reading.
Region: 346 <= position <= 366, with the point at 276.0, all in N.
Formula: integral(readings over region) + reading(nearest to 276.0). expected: 4062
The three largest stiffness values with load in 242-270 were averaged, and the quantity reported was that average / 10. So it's 21.3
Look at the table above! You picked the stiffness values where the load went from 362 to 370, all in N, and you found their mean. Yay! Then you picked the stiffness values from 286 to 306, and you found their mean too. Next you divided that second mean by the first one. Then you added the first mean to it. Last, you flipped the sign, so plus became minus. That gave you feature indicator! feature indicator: -198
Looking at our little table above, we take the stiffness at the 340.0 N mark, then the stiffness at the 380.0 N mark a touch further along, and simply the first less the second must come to -12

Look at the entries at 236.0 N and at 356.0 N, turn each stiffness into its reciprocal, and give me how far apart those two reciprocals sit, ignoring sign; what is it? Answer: 0.0011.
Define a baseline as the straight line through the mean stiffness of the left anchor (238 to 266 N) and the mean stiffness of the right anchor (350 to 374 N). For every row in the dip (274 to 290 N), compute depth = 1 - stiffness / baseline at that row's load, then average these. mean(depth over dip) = -0.10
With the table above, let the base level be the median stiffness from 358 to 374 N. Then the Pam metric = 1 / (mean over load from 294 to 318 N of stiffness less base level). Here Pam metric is 0.048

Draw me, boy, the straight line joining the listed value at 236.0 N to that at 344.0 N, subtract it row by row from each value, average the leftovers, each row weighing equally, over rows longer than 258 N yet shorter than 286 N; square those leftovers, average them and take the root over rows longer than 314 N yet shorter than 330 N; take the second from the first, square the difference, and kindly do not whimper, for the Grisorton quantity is 710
